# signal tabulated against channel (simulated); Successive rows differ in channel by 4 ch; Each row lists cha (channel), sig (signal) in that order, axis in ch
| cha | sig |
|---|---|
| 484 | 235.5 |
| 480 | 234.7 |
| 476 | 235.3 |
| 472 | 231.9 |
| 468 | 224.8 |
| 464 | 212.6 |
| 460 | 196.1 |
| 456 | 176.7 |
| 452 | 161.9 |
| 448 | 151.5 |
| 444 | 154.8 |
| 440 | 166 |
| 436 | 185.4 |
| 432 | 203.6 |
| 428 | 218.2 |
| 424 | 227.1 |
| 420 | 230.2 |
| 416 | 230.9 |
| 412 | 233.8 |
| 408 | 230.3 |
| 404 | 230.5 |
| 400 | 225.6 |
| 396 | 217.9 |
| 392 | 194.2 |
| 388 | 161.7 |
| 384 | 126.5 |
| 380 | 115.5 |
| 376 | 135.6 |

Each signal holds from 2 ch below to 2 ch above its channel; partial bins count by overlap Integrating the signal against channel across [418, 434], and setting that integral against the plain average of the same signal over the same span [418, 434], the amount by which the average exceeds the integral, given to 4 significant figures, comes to -3297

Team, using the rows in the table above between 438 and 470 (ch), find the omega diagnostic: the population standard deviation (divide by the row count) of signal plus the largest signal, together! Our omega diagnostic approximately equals 251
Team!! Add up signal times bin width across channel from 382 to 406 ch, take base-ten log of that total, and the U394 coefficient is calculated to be 3.67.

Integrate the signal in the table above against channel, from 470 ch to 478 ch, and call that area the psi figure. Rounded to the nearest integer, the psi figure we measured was 1869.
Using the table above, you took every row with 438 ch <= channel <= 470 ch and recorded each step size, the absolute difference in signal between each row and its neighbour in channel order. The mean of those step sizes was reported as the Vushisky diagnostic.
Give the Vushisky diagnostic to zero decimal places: 13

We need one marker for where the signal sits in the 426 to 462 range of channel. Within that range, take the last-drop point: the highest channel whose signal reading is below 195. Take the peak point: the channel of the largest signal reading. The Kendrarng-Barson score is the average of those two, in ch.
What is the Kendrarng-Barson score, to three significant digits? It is 442 ch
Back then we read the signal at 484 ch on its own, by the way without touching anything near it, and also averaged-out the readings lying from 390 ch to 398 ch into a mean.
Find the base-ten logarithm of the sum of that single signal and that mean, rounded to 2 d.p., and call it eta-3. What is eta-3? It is 2.64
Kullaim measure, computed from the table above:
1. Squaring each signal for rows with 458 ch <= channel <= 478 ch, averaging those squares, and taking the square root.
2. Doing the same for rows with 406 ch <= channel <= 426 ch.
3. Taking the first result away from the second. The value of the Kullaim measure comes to 10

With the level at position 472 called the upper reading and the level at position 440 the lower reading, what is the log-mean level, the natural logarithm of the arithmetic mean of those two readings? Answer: 5.29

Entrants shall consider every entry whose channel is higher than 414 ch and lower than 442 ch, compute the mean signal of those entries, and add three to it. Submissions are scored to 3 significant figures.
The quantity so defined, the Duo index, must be 212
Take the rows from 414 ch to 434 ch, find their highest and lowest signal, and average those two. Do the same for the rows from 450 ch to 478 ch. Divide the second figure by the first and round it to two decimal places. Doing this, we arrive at 0.91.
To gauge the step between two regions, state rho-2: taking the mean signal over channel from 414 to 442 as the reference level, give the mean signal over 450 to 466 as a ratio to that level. 0.89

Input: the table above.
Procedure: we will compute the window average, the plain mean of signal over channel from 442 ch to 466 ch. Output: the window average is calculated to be 176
